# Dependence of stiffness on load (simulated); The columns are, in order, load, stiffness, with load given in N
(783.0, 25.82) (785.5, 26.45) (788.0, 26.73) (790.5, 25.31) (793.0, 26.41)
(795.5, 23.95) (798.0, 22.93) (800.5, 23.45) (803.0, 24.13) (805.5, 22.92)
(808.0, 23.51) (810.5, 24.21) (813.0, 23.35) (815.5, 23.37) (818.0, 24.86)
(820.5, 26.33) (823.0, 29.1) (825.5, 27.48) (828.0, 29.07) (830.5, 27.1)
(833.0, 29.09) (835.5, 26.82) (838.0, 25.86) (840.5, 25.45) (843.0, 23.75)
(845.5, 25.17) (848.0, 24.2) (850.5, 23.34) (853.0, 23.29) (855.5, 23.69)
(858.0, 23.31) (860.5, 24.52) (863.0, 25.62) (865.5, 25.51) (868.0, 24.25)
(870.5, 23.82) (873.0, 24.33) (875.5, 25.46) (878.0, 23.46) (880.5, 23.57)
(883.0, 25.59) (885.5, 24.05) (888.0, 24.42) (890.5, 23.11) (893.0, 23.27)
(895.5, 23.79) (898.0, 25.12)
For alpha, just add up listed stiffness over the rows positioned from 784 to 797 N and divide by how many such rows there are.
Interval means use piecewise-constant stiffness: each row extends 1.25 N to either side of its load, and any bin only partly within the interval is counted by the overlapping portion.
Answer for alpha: 25.8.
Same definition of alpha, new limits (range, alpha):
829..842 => 26.9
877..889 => 24.2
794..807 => 23.5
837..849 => 24.9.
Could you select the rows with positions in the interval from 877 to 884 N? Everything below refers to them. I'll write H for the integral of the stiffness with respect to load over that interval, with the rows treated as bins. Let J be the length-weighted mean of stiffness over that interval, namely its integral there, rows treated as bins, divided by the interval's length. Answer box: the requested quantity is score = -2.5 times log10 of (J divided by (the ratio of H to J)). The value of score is -1.35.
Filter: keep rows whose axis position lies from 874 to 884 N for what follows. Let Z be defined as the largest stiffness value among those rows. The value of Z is 25.59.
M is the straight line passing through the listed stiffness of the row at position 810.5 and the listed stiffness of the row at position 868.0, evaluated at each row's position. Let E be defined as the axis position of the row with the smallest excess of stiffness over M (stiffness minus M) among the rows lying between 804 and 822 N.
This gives 805.5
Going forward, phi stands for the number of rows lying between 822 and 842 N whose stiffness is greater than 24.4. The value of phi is 8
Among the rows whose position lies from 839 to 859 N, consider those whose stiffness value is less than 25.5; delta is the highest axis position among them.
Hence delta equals 858.0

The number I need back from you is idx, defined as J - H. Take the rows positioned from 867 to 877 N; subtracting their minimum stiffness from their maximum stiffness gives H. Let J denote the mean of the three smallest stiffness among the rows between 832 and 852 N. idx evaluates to 22.1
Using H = 1.6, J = 23.8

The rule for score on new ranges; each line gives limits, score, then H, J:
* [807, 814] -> -1.32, 166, 23.7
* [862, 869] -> -1.39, 176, 25.1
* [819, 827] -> -1.34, 221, 27.6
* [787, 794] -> -1.43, 183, 26.1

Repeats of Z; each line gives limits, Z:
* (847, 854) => 24.2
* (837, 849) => 25.86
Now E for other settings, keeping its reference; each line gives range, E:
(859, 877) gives 870.5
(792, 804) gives 798.0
